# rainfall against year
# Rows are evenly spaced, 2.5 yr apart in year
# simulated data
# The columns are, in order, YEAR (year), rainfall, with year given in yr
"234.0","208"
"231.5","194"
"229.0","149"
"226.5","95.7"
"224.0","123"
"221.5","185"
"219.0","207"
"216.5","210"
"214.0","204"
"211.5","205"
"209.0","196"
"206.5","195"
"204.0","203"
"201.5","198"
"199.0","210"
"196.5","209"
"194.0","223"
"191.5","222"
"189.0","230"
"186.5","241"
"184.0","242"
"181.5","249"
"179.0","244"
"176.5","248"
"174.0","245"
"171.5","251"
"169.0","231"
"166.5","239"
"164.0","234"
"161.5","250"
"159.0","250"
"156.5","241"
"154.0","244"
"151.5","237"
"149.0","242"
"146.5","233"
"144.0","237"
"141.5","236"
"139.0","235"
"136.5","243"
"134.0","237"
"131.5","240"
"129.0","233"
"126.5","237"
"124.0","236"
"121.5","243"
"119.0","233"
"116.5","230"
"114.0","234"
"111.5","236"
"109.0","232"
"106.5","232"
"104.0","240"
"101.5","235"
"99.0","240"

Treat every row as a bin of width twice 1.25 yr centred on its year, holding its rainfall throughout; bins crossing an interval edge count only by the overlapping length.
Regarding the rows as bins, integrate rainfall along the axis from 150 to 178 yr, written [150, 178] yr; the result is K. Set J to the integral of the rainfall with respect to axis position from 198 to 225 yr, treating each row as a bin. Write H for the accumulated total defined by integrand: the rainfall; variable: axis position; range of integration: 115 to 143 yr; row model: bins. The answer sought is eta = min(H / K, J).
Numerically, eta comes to 0.97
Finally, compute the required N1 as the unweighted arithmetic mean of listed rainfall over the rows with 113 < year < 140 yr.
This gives 236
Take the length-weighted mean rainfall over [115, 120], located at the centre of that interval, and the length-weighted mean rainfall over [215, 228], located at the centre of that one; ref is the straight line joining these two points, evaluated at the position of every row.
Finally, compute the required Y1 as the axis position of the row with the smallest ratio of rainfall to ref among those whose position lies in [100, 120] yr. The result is 101.5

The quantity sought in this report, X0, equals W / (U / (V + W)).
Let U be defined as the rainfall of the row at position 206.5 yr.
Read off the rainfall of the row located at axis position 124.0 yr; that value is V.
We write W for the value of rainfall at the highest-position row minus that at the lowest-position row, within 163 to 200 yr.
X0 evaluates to -26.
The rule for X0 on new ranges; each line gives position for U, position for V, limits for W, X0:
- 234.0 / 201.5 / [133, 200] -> -22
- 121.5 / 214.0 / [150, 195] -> -11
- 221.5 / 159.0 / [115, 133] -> 14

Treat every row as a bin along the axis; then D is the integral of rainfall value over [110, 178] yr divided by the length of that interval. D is 239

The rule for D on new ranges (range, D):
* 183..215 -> 214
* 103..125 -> 235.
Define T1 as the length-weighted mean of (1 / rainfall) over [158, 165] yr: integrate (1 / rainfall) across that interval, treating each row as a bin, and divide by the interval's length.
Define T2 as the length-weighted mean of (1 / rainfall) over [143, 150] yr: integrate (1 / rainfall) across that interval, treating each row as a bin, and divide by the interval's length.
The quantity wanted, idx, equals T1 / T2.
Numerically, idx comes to 0.97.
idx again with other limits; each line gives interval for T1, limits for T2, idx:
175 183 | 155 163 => 1.00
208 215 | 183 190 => 1.18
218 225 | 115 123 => 1.43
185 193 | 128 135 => 1.03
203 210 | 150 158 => 1.22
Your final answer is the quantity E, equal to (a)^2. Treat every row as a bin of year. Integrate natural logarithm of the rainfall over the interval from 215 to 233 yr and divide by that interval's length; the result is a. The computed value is 25.9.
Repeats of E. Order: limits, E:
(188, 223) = 28.4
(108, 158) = 29.9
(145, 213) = 29.5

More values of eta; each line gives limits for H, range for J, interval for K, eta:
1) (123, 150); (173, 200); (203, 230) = 1.32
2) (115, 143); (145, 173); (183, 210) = 1.14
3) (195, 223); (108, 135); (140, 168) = 0.84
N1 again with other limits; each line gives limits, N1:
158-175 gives 243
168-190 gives 242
